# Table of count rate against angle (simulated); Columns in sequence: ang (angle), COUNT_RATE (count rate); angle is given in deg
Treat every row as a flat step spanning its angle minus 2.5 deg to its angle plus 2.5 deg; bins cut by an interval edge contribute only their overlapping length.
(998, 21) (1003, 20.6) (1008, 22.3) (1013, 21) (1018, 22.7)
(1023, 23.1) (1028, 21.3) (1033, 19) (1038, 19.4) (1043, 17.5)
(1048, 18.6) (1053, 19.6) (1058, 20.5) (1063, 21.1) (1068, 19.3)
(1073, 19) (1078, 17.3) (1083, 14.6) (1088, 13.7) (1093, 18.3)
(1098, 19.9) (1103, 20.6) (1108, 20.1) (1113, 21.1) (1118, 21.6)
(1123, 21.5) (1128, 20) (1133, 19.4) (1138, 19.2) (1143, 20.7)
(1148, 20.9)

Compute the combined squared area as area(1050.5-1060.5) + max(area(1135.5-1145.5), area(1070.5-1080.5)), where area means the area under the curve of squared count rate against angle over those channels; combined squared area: 8008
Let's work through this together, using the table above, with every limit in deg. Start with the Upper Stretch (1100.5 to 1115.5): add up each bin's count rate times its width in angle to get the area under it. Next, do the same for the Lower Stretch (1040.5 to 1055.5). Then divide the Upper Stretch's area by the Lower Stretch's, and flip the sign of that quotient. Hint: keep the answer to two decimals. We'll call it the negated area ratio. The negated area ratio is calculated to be -1.11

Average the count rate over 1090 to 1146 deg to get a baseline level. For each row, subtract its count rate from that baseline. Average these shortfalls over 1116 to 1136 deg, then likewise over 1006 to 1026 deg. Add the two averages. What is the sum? -2.5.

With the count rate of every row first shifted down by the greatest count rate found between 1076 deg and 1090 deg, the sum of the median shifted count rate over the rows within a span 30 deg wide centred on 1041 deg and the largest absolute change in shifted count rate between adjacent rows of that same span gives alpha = 4.2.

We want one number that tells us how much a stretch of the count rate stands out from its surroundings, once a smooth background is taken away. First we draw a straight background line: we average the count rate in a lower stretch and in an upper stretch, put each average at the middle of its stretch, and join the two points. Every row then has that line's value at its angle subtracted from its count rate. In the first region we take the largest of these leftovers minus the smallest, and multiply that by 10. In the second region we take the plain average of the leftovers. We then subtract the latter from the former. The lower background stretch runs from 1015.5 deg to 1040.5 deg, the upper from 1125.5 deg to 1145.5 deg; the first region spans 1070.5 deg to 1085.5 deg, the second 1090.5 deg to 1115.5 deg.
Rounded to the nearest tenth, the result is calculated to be 43.0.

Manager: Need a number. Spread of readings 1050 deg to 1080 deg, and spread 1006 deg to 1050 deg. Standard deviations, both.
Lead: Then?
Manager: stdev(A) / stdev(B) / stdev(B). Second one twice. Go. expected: 0.3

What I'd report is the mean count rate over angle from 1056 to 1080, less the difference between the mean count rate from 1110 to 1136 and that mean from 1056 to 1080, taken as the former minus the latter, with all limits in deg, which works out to 18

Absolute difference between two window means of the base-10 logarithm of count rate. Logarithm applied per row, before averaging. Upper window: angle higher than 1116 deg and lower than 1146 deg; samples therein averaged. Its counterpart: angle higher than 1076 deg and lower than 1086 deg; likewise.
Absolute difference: 0.11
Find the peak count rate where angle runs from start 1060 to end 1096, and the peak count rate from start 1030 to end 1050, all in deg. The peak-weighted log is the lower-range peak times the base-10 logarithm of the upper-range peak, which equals 25.7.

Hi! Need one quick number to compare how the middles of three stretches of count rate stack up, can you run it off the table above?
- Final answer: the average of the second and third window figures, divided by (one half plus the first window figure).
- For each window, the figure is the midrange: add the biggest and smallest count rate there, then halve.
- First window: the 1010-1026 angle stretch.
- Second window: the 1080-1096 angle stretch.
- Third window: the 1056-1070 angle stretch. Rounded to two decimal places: 0.80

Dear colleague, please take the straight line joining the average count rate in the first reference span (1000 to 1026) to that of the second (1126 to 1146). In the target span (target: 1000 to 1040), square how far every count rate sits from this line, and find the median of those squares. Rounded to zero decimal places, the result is 1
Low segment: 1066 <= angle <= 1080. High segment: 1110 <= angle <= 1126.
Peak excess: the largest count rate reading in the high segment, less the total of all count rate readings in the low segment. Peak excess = -34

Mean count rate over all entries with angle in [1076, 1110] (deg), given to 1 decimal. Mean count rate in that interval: 17.8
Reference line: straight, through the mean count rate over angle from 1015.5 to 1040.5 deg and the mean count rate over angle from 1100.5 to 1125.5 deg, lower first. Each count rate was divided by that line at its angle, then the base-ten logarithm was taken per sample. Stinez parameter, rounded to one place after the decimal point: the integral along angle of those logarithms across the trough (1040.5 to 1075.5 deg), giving -1.3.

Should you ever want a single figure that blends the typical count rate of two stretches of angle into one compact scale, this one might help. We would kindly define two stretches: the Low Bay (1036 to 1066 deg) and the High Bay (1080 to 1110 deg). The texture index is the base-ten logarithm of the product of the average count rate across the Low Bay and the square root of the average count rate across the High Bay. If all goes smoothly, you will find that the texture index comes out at 1.91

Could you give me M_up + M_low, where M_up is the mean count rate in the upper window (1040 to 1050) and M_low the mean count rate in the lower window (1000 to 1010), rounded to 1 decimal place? 39.5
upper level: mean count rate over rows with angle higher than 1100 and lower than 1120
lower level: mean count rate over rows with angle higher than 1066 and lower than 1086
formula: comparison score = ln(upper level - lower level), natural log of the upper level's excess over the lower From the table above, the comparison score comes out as 1.2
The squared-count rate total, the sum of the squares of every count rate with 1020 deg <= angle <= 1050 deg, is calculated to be 2377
